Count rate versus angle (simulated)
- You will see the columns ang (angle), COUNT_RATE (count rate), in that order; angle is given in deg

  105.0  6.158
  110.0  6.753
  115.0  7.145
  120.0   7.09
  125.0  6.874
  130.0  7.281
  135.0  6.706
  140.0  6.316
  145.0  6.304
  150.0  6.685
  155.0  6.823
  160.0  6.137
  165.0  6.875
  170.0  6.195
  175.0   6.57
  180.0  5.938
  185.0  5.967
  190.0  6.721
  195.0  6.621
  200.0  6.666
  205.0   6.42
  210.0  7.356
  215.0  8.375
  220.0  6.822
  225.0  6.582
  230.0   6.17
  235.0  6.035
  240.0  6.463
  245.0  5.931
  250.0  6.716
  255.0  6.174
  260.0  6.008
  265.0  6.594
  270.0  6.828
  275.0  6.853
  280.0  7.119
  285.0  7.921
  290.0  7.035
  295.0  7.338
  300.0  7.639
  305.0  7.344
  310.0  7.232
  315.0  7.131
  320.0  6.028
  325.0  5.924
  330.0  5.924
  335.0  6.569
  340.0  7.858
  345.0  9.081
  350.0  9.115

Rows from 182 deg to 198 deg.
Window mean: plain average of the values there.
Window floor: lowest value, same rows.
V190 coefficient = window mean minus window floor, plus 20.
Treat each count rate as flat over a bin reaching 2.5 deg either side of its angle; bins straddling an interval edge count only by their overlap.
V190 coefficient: 20.5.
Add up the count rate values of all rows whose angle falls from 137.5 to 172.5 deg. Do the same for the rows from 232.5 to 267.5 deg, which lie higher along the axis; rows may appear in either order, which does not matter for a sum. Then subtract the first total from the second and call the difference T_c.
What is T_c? -1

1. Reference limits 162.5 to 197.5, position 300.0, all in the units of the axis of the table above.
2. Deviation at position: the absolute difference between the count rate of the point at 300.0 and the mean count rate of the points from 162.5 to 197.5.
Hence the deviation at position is 1.2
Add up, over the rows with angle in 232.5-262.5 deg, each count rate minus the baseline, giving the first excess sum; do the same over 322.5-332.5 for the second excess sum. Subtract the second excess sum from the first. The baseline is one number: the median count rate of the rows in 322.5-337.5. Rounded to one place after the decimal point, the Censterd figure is 1.8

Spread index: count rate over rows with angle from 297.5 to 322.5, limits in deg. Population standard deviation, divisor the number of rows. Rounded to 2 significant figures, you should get 0.55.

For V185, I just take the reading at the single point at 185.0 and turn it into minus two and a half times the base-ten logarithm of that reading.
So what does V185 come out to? -1.94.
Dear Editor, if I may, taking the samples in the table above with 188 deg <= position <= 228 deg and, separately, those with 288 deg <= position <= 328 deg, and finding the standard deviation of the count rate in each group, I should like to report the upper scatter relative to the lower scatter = 0.99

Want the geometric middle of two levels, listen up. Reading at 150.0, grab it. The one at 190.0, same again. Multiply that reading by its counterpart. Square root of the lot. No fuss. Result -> 6.7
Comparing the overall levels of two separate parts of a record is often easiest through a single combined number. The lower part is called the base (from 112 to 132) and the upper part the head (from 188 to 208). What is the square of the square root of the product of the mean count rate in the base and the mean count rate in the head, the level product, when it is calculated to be 46.9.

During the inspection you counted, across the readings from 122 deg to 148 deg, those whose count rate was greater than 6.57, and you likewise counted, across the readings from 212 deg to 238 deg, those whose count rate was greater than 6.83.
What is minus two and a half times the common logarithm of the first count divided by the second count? -1.19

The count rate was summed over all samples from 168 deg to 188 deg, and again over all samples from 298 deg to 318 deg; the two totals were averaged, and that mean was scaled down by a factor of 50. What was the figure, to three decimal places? 0.540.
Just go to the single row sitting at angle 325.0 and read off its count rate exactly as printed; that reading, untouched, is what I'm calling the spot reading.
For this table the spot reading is 5.924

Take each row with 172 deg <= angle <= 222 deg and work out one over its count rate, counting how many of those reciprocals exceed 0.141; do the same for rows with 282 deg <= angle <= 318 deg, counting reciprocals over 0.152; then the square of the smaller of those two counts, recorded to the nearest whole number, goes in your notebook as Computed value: 0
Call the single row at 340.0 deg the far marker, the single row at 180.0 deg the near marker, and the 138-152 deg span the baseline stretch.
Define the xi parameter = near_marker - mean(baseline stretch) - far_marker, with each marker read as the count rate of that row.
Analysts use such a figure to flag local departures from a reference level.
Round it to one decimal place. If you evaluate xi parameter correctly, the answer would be -8.4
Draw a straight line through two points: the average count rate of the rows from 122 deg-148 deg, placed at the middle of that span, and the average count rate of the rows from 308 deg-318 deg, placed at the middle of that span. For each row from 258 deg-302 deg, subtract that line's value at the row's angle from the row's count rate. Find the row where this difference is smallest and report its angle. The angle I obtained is 260.0 deg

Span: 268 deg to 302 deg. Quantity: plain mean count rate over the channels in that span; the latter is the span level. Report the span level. 7.2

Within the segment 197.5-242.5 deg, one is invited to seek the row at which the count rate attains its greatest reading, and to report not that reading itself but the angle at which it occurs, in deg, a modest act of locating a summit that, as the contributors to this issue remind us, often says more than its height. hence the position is 215.0 deg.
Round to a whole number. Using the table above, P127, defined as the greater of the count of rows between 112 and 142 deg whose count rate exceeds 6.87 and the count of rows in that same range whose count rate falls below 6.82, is 4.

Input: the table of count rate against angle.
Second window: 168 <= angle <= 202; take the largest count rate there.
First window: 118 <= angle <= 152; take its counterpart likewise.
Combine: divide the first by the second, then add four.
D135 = 5.08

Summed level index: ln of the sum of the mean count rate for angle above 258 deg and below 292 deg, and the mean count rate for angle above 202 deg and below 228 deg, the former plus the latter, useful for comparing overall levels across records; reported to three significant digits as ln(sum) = 2.64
